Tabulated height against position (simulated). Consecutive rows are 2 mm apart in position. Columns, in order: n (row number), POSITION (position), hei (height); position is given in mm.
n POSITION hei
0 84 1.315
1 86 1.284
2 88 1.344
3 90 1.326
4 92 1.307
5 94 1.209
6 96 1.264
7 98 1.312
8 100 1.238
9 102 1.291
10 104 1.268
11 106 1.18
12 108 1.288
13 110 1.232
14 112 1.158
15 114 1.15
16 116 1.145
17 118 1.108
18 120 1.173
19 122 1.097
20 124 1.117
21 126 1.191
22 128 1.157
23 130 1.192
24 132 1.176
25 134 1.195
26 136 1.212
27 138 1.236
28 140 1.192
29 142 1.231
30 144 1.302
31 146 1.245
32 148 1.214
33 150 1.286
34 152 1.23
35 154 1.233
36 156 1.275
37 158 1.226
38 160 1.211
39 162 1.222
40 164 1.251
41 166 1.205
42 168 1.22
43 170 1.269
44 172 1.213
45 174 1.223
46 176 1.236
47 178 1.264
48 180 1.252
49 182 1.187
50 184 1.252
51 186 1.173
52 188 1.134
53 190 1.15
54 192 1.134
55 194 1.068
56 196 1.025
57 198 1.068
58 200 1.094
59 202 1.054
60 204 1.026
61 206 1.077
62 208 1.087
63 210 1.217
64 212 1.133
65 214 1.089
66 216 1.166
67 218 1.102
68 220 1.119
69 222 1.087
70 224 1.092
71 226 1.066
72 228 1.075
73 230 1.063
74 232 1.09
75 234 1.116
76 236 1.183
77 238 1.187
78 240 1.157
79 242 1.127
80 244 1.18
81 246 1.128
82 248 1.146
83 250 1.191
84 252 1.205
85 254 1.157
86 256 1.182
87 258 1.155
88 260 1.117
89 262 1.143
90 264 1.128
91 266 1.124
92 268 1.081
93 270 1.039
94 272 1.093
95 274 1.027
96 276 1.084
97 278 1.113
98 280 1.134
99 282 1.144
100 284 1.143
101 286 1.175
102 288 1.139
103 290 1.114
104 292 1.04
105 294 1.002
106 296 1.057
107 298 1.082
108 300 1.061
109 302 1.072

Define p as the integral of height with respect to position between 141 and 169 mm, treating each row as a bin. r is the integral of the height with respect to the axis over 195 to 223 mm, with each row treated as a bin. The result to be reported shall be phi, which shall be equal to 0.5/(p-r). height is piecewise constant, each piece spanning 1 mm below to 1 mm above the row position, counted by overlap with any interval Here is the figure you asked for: 0.12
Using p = 34.7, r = 30.7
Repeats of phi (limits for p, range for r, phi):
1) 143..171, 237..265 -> 0.21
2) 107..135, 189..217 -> 0.25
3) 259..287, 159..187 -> -0.15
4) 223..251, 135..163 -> -0.17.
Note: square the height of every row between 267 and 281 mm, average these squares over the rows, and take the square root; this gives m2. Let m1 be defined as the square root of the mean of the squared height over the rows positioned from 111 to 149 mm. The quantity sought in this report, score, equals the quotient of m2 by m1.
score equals 0.91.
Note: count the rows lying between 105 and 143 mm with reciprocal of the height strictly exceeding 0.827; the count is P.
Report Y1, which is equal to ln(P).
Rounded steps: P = 14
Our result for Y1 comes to 2.6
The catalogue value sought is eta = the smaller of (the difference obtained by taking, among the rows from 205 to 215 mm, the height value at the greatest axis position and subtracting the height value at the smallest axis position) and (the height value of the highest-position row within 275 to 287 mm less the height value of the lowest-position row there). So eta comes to 0.01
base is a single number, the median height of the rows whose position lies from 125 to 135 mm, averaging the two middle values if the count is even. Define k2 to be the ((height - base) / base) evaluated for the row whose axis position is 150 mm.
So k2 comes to 0.08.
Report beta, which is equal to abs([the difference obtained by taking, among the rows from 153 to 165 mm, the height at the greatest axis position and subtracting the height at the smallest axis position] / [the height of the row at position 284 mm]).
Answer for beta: 0.016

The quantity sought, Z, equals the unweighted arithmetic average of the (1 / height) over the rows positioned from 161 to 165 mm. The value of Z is 0.81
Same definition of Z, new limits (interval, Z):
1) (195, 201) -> 0.94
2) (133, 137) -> 0.83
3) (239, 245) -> 0.87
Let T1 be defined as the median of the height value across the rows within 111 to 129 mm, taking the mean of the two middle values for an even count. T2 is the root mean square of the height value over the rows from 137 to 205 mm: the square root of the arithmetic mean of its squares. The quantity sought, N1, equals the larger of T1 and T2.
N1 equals 1.196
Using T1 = 1.15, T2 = 1.20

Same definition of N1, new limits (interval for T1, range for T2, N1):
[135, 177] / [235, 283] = 1.230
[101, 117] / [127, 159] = 1.226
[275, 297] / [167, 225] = 1.148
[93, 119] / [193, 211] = 1.232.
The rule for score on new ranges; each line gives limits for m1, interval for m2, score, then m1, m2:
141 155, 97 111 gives 1.01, 1.25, 1.26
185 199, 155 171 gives 1.11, 1.11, 1.24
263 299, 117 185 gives 1.11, 1.10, 1.22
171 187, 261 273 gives 0.90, 1.23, 1.10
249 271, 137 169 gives 1.09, 1.14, 1.24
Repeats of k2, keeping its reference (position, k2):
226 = -0.10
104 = 0.06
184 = 0.05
